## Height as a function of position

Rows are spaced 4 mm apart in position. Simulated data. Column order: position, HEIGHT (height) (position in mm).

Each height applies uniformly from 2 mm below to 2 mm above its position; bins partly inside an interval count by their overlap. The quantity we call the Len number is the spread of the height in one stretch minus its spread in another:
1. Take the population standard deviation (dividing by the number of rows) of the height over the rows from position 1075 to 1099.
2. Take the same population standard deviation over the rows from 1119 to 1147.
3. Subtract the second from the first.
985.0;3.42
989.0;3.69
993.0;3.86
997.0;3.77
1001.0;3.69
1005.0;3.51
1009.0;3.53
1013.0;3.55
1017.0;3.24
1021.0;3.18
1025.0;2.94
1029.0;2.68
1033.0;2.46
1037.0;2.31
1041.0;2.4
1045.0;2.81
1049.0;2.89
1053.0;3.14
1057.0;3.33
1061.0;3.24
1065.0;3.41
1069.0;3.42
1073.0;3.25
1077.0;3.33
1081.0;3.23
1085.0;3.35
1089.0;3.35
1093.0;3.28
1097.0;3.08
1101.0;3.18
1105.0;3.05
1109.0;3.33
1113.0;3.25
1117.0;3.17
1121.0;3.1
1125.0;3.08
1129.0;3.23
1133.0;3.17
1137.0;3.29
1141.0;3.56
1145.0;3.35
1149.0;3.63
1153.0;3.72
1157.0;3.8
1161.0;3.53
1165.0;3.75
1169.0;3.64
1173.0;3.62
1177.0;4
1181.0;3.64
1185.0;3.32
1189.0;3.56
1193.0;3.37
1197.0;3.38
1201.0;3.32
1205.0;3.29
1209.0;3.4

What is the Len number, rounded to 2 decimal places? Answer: -0.06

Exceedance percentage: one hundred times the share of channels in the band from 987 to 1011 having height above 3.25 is 100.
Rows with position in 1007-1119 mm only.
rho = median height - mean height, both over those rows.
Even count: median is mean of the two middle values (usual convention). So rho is 0.11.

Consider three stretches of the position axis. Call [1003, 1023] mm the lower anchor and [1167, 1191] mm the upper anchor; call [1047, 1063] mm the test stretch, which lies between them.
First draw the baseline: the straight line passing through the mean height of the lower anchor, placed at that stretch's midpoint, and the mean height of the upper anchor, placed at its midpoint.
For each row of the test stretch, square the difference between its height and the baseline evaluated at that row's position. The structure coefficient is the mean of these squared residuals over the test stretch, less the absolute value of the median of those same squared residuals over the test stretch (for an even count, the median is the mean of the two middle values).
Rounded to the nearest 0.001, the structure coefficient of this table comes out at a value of 0.045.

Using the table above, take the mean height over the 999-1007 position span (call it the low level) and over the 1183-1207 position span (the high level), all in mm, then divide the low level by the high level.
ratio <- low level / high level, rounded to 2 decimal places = 1.07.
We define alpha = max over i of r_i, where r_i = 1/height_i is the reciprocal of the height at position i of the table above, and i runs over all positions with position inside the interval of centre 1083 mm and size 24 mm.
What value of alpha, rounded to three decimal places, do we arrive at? 0.310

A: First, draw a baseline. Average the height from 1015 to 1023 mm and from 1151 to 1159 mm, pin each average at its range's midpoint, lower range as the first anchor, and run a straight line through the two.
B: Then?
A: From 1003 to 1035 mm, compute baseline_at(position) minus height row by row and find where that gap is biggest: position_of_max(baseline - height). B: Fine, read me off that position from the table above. 1033.0 mm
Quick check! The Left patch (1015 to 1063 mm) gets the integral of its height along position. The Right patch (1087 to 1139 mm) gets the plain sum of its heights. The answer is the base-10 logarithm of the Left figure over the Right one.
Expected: 0.52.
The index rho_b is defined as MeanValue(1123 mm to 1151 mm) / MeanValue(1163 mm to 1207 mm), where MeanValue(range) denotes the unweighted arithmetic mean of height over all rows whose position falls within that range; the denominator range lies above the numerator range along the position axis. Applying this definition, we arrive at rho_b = 0.94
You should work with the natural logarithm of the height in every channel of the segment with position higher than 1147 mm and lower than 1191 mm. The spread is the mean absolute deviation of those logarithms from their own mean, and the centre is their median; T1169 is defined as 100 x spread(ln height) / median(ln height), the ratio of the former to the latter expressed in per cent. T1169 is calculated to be 2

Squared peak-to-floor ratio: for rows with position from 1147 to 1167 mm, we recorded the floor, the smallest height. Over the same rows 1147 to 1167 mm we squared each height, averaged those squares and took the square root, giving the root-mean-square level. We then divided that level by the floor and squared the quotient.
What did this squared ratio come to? 1.09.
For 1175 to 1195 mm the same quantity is 1.17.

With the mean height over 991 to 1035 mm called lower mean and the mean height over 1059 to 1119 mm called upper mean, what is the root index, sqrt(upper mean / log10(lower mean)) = 2.50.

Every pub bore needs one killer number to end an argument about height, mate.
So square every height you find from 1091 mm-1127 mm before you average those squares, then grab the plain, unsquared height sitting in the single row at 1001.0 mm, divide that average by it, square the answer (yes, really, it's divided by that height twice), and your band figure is 7.4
